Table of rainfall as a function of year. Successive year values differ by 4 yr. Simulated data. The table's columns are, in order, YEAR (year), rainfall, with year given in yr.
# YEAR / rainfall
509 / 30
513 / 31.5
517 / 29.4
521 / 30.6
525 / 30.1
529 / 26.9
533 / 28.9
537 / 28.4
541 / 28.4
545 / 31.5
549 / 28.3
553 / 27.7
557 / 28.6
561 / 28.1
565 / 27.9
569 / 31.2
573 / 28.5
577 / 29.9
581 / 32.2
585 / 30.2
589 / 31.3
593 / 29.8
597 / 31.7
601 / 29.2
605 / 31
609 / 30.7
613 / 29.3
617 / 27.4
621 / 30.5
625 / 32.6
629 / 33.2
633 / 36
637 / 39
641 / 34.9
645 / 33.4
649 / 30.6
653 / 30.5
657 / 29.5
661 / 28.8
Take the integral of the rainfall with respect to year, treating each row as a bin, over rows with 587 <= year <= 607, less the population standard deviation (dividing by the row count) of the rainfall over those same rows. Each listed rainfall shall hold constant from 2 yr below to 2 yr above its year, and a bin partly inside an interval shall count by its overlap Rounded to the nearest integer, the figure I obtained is 611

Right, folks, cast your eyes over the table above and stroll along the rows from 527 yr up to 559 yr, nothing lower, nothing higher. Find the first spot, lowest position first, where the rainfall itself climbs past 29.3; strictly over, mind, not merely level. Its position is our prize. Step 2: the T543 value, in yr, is 545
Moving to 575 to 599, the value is 577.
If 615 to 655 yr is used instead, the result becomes 621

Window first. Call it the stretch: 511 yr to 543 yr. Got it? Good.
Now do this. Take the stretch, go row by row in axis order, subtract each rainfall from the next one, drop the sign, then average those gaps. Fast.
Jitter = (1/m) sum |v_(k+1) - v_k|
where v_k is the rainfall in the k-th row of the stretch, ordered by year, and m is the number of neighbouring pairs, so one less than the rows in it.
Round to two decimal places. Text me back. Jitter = 1.36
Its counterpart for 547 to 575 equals 1.37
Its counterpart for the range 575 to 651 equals 2.04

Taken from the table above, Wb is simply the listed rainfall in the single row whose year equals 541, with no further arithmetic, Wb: 28.4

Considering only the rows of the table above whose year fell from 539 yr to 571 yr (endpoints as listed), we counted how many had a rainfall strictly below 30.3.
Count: 6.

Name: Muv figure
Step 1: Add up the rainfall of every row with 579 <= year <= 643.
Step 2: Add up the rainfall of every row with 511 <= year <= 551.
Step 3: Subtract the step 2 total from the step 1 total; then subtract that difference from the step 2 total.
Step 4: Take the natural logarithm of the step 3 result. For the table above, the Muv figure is 4.4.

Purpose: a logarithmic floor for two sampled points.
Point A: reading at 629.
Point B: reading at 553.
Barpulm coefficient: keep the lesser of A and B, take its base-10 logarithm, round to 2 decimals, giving 1.44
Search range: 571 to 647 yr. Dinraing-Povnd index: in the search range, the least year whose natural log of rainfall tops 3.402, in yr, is 581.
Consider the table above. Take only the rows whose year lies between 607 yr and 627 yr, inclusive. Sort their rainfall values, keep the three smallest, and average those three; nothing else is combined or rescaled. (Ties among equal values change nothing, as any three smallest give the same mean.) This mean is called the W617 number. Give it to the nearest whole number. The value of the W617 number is 29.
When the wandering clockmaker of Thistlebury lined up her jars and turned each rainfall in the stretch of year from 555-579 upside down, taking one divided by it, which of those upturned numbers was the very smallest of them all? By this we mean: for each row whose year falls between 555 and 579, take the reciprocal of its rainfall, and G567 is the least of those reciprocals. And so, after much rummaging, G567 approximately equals 0.0321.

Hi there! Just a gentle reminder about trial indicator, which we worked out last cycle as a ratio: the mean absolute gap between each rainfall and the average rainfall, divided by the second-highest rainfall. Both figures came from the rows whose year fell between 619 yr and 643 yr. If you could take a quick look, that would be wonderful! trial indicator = 0.0630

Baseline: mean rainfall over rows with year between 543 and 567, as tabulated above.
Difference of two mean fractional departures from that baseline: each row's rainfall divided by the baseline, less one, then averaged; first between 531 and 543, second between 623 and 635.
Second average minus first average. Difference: 0.19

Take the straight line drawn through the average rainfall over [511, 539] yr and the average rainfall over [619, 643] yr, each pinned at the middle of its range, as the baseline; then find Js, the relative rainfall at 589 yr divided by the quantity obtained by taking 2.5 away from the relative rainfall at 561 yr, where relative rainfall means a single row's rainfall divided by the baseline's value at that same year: -0.605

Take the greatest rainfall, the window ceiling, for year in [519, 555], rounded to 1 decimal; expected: 31.5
